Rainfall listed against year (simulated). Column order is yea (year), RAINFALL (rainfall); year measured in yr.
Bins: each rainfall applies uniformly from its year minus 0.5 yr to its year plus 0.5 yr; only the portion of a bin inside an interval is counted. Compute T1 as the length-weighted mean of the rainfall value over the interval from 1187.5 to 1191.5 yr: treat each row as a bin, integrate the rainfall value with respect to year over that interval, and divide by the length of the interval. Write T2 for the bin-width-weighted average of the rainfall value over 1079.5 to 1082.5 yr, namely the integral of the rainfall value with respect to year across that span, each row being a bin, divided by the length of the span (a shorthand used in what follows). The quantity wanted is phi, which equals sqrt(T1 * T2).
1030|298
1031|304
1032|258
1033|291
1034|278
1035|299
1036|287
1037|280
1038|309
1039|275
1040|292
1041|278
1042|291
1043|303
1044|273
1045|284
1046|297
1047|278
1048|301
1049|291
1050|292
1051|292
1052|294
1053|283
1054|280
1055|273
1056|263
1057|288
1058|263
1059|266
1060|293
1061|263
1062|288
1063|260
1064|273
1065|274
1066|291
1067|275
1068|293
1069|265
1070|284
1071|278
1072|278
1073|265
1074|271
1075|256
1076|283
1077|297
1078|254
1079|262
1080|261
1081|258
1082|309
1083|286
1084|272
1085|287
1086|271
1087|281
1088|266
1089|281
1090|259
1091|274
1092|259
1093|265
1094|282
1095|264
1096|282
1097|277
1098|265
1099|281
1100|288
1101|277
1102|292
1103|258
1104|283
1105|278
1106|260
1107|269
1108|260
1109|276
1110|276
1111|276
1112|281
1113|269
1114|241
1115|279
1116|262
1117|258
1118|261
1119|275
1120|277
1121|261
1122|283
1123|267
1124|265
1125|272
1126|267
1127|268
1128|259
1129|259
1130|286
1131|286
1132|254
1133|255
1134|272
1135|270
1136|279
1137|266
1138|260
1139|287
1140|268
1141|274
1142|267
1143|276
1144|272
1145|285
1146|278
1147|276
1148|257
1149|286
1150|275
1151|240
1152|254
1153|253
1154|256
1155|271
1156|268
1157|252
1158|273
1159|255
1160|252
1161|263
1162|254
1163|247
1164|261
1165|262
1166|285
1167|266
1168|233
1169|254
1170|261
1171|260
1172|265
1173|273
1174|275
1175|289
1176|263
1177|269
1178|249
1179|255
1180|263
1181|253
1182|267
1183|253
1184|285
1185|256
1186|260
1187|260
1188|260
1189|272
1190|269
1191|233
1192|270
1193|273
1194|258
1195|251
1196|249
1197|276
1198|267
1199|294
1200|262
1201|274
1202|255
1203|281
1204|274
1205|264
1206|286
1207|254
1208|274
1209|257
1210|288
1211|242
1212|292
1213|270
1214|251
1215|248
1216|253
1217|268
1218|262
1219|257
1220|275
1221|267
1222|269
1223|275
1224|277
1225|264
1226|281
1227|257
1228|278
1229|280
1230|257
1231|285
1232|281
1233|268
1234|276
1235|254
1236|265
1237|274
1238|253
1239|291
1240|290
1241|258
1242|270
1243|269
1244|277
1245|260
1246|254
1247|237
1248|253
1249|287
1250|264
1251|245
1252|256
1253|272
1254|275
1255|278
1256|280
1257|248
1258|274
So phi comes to 267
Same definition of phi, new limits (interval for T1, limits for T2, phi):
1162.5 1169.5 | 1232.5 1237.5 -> 263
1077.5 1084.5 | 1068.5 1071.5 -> 274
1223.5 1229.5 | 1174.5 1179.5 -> 269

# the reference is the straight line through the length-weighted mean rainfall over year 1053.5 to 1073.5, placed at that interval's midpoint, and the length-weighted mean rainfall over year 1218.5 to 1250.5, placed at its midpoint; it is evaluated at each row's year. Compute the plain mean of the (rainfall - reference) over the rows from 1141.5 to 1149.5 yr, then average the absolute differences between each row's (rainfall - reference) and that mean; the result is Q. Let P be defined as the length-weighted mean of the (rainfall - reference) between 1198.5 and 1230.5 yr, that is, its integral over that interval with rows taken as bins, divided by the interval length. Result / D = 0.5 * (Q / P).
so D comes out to -3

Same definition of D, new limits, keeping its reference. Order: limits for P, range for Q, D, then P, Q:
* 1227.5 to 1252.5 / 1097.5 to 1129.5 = -3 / -1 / 9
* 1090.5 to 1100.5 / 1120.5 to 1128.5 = -4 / -1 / 5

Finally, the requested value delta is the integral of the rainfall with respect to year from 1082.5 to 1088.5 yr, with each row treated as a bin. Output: 1663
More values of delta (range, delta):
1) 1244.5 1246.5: 514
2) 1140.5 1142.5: 541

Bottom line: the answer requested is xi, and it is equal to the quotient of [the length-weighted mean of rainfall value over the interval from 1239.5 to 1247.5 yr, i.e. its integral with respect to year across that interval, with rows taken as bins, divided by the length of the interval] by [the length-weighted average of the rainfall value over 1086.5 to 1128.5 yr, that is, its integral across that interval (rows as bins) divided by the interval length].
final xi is 0.98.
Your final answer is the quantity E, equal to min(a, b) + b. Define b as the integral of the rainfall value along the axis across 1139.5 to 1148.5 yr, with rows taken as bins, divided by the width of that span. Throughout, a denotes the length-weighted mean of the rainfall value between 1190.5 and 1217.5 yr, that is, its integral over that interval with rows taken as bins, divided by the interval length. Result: 538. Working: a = 265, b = 273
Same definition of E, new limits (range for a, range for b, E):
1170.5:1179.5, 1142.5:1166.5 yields 529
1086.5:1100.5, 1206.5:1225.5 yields 531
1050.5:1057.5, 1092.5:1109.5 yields 548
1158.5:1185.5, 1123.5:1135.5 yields 530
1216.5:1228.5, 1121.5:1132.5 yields 539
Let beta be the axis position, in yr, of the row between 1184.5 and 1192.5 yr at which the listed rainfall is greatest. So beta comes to 1189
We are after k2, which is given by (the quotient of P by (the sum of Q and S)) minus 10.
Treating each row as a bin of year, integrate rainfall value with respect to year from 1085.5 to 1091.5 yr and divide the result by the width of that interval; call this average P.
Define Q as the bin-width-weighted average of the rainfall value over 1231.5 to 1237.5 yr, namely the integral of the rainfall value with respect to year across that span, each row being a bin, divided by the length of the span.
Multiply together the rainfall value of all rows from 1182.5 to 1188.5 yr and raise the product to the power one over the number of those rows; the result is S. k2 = -9.489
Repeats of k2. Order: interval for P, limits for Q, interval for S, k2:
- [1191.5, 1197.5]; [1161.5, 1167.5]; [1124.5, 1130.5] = -9.505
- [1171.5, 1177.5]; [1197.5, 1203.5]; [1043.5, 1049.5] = -9.513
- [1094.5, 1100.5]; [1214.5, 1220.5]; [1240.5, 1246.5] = -9.474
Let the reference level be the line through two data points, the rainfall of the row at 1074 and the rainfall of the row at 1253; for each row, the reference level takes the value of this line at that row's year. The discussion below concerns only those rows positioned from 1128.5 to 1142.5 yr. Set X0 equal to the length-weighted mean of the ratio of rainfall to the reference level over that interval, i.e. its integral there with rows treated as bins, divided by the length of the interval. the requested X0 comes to 1.00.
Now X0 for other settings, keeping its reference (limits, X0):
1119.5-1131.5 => 1.00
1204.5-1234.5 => 0.99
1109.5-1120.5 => 0.99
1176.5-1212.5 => 0.98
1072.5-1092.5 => 1.01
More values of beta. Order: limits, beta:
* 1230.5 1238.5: 1231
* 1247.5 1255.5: 1249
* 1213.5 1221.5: 1220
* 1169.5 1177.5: 1175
